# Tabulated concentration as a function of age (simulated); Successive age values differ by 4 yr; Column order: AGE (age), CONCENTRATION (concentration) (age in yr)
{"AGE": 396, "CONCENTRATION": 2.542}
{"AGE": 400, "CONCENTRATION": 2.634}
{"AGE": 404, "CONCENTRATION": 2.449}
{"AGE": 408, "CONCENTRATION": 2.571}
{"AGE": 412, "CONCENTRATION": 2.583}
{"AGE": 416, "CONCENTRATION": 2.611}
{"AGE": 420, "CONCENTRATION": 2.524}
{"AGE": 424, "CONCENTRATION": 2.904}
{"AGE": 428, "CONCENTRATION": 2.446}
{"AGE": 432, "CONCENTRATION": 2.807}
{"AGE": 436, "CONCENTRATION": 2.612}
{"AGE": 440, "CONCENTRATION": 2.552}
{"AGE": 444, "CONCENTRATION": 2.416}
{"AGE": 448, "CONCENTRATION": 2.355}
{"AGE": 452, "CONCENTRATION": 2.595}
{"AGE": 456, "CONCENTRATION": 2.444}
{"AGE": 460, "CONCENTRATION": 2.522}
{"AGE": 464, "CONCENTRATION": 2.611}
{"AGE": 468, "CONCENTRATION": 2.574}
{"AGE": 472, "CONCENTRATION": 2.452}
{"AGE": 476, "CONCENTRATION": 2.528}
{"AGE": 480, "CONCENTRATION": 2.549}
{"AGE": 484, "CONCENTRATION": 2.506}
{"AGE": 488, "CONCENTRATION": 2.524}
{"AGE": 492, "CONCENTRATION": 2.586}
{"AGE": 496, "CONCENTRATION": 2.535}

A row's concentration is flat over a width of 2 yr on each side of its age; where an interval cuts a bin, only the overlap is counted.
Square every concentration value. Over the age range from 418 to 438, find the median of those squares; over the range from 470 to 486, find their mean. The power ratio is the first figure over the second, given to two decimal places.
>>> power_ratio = 1.08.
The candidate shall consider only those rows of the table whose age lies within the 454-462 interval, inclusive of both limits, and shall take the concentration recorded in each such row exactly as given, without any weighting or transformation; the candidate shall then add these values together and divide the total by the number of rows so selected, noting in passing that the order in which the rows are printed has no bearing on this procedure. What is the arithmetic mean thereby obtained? 2.48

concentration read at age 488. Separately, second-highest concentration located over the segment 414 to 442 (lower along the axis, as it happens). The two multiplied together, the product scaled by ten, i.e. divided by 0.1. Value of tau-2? 70.8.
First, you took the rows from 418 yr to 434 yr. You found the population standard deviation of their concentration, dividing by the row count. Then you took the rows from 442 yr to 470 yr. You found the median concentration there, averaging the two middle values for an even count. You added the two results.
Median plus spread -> 2.71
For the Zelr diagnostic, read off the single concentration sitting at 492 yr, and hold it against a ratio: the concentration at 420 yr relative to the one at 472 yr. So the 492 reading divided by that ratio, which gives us 2.51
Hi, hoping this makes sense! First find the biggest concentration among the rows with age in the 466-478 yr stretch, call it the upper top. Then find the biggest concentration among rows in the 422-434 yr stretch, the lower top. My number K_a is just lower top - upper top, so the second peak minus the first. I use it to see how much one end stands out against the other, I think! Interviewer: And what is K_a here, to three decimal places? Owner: 0.330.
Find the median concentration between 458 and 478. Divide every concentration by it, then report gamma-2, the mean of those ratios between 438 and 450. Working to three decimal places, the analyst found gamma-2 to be 0.966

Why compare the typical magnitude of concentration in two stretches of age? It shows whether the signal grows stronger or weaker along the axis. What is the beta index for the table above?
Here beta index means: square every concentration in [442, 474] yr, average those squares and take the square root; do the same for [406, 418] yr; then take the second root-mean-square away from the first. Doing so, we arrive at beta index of -0.091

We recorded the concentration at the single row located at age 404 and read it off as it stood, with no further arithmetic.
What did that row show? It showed 2.449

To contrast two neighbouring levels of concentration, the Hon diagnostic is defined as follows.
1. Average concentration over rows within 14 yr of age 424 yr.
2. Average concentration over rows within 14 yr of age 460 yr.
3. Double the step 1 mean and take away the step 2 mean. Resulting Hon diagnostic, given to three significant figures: 2.77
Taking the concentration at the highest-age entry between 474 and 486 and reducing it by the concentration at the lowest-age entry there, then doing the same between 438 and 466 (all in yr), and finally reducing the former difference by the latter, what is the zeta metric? -0.1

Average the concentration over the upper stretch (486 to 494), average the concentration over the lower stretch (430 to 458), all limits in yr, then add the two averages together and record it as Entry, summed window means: 5.10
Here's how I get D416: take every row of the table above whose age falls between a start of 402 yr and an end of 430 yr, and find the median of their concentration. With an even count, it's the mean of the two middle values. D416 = 2.57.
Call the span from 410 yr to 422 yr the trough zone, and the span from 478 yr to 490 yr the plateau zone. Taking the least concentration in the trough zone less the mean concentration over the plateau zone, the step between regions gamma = 0.00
